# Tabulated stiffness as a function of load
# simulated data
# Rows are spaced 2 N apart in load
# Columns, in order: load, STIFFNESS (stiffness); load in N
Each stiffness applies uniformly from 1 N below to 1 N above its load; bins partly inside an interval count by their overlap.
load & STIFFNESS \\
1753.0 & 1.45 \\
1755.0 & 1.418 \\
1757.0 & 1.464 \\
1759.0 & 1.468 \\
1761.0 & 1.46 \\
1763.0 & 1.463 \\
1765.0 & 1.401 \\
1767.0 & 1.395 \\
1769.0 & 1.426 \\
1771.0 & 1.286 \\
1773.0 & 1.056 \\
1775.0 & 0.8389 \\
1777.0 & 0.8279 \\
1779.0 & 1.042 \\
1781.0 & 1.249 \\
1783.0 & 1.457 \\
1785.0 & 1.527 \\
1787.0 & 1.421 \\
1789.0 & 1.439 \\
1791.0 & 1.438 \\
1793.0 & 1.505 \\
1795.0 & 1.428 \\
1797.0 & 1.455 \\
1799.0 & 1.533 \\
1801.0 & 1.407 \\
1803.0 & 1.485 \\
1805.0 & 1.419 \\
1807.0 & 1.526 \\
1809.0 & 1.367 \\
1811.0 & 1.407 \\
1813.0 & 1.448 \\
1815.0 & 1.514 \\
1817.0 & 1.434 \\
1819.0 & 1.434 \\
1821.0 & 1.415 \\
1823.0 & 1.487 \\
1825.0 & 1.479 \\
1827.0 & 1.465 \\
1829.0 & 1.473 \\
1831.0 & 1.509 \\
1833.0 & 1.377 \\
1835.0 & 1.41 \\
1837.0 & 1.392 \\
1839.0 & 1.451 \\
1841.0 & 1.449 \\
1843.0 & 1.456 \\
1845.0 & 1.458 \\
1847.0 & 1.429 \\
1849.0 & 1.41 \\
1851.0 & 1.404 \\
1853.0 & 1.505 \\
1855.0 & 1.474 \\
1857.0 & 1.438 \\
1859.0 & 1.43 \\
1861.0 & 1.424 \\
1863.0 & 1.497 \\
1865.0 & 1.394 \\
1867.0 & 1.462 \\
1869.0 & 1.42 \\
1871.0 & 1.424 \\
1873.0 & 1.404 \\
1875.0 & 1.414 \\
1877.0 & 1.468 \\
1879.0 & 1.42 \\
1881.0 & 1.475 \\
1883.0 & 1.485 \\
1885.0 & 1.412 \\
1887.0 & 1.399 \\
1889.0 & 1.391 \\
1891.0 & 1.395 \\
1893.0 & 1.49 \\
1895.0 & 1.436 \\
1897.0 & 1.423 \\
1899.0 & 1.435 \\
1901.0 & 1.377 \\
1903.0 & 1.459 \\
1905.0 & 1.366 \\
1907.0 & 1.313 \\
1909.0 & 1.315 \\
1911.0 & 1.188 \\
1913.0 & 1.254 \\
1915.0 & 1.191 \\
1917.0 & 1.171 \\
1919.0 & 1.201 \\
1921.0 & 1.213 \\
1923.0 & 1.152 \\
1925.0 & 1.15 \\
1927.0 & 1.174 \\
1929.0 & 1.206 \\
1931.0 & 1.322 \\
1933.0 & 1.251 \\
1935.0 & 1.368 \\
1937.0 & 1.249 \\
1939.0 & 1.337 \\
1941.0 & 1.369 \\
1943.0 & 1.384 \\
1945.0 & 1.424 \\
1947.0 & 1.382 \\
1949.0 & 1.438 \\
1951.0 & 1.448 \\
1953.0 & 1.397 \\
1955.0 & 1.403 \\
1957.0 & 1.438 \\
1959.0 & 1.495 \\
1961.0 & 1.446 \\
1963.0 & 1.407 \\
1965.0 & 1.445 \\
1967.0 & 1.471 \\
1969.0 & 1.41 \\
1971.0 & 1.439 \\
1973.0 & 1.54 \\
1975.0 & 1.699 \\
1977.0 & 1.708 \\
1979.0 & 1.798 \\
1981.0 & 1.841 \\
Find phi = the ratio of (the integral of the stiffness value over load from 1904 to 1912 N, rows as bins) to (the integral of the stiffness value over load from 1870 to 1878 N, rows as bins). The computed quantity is 0.91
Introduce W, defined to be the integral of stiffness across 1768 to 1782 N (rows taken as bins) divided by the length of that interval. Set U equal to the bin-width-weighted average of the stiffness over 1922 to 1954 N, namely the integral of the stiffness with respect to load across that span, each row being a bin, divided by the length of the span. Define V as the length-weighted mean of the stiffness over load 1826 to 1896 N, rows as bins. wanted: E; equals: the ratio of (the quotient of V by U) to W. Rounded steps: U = 1.32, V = 1.44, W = 1.10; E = 0.99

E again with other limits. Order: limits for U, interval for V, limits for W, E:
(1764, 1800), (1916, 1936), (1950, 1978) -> 0.63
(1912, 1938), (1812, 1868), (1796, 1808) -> 0.80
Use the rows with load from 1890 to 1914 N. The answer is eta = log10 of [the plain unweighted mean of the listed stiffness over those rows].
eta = 0.137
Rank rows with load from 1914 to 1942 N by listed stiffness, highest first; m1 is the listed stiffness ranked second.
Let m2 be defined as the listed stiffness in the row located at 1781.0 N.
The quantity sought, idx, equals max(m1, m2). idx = 1.368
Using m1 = 1.368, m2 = 1.249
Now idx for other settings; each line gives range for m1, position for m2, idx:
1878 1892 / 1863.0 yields 1.497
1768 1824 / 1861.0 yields 1.527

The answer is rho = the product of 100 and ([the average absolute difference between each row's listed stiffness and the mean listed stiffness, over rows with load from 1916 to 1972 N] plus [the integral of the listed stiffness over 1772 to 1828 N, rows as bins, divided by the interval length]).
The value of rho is 147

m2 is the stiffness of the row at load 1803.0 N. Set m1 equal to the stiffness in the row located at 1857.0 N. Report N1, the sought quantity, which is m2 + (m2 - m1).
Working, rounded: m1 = 1.438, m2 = 1.485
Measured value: 1.53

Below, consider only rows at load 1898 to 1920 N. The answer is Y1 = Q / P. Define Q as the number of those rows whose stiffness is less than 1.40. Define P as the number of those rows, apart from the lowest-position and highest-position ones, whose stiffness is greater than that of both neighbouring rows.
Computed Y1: 3.0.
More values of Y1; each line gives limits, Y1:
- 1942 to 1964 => 1.0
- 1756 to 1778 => 1.7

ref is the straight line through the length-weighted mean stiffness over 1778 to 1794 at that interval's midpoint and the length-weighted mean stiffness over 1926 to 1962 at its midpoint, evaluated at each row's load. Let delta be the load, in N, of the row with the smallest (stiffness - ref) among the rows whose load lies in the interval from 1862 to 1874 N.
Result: 1865.0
